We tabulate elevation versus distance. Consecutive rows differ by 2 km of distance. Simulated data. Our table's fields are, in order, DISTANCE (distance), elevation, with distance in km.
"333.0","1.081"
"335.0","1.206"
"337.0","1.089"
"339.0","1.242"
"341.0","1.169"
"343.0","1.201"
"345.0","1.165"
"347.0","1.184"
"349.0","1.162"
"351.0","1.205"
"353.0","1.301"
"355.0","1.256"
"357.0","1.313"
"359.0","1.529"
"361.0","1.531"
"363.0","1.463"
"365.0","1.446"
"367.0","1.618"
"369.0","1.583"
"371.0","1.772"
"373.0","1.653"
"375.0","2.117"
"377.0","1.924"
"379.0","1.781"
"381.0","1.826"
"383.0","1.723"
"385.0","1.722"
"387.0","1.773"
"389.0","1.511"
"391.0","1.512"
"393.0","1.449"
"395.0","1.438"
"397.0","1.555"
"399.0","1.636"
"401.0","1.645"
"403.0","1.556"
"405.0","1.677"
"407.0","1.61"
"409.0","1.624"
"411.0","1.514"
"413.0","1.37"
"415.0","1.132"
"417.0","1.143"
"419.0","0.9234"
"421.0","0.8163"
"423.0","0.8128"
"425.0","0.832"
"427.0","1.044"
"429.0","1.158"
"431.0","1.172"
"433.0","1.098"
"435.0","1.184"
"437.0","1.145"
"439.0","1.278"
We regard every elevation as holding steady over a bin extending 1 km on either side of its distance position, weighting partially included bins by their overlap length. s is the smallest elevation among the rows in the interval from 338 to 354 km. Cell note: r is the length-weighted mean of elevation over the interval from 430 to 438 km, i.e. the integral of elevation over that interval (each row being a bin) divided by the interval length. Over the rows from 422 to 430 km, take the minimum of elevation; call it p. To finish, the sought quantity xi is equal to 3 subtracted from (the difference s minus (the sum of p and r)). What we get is -3.8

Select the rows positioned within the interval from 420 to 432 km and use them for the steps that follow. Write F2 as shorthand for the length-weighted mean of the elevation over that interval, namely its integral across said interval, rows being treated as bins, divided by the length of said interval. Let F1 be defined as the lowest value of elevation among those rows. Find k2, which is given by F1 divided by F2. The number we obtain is 0.84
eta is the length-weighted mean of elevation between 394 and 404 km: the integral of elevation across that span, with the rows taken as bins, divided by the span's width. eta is 1.6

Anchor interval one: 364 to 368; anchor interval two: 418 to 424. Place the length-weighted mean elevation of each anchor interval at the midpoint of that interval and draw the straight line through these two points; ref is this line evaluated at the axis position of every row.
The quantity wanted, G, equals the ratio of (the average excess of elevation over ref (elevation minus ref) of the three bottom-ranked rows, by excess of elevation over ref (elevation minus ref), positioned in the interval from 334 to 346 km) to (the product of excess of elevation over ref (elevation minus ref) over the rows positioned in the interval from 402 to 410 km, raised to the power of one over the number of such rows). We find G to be -1.3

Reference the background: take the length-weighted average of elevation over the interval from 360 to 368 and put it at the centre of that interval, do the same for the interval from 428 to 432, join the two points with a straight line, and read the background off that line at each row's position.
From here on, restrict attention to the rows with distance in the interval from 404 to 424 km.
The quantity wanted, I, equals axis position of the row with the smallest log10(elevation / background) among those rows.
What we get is 421.0 km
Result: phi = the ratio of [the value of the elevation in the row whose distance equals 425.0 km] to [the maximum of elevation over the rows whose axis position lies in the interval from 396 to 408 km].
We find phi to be 0.5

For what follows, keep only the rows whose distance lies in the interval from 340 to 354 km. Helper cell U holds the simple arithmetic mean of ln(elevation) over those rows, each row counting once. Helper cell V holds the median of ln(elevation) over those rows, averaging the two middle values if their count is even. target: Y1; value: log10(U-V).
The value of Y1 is -2.0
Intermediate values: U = 0.2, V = 0.17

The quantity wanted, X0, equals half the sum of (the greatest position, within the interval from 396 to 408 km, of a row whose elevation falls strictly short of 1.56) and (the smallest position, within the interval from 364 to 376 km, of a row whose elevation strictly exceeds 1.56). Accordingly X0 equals 385 km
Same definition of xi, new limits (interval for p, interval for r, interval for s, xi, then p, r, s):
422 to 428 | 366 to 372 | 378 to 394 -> -4.0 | 0.8128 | 1.66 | 1.449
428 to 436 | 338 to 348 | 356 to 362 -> -4.0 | 1.098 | 1.19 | 1.313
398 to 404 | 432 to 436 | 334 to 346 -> -4.6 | 1.556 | 1.14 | 1.089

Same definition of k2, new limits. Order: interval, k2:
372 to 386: 0.91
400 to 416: 0.75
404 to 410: 0.98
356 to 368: 0.89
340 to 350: 0.99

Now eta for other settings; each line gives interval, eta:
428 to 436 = 1.2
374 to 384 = 1.9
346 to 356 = 1.2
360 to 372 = 1.6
